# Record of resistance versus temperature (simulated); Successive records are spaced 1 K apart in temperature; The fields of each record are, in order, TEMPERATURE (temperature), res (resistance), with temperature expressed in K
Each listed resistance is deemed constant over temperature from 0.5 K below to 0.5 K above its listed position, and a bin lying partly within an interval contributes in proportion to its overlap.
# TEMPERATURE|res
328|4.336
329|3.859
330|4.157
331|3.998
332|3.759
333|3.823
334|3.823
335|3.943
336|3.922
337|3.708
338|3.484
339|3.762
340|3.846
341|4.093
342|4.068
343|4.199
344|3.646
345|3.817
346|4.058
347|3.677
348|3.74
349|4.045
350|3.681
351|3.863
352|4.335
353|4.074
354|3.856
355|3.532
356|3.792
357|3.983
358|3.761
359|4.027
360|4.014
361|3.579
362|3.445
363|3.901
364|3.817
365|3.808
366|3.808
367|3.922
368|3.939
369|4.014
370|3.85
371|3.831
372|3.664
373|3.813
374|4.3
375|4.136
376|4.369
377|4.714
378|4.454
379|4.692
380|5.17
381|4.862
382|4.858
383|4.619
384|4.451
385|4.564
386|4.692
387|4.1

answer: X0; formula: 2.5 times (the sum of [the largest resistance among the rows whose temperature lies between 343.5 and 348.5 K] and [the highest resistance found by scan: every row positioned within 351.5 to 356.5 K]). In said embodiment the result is 21.0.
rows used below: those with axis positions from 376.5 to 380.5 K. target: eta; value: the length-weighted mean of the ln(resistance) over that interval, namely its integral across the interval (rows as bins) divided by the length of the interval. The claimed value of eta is 1.56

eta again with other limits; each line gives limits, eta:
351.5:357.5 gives 1.37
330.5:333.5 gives 1.35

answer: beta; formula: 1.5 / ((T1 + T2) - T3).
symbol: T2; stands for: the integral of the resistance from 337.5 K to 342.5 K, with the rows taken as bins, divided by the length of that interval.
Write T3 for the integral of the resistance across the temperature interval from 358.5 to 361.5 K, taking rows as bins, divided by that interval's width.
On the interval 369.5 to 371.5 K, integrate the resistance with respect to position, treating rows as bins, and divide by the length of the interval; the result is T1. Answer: 0.393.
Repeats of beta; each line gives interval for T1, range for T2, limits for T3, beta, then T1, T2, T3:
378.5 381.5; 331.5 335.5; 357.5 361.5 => 0.306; 4.91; 3.84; 3.85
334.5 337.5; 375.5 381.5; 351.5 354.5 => 0.335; 3.86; 4.71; 4.09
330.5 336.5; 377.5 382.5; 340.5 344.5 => 0.320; 3.88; 4.81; 4.00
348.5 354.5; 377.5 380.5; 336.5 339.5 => 0.294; 3.98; 4.77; 3.65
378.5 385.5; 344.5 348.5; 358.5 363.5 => 0.314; 4.75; 3.82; 3.79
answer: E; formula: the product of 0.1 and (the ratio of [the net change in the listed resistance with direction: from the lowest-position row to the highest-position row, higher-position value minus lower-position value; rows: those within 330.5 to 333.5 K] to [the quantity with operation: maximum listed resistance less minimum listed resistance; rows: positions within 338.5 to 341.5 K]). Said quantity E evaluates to -0.05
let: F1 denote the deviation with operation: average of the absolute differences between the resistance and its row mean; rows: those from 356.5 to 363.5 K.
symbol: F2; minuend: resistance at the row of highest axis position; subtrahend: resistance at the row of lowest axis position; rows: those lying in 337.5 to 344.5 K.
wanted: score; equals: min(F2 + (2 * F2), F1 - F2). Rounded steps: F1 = 0.19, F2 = 0.16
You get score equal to 0.03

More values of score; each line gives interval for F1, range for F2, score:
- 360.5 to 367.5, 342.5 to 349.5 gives -0.46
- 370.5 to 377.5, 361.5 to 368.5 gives -0.20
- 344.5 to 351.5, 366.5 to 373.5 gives -0.33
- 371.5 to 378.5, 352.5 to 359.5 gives -0.14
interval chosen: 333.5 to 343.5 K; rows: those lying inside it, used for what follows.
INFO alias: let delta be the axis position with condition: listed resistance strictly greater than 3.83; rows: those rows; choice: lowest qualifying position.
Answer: 335 K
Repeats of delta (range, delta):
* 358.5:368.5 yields 359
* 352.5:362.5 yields 353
